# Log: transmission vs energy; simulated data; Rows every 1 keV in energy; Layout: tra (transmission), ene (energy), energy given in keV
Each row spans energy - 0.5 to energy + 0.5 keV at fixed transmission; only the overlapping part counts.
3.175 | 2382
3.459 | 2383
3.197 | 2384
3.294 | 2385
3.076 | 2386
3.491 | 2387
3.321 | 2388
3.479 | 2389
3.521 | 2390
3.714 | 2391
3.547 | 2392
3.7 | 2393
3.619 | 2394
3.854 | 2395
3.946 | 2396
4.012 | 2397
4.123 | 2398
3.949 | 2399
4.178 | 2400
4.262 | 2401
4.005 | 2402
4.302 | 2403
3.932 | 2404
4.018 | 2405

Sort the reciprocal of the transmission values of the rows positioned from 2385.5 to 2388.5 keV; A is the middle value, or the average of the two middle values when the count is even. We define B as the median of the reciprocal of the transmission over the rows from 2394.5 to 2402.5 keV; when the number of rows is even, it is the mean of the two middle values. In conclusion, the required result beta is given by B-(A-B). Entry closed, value 0.20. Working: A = 0.301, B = 0.249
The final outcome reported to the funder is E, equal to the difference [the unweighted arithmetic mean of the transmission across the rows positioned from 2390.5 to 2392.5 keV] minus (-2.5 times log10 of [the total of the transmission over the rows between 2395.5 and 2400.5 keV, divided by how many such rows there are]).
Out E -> 5.15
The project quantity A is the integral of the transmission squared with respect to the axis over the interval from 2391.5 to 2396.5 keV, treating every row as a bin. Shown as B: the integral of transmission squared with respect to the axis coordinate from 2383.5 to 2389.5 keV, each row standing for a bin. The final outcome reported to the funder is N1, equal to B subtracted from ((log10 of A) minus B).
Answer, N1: -130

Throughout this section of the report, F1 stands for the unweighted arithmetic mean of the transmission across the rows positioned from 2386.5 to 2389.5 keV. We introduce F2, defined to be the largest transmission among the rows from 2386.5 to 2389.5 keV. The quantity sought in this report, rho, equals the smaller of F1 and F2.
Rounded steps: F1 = 3.4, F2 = 3.491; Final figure 3.4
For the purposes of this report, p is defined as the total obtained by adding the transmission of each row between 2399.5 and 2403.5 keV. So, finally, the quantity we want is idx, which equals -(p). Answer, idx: -16.7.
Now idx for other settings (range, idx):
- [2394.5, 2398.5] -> -15.9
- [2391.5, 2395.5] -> -14.7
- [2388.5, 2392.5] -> -14.3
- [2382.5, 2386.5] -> -13.0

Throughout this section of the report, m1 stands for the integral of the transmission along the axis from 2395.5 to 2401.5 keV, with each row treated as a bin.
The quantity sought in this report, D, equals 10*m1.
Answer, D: 245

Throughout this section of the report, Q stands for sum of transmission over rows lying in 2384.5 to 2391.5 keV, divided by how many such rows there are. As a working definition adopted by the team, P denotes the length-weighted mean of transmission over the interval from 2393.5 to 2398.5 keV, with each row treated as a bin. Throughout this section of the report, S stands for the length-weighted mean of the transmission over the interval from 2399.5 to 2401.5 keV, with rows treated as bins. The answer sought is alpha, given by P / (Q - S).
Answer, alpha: -5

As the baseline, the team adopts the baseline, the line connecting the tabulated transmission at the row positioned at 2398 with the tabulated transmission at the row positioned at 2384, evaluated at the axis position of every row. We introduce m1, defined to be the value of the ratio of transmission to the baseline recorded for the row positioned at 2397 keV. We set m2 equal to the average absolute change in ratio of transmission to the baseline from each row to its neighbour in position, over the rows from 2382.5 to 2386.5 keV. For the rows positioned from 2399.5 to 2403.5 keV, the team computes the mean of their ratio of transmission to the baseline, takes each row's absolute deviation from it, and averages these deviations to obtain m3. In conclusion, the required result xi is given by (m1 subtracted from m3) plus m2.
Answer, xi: -0.90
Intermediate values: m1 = 0.99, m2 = 0.067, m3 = 0.024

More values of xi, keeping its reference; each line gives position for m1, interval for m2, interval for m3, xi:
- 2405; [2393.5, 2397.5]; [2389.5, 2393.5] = -0.84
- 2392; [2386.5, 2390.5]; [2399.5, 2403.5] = -0.89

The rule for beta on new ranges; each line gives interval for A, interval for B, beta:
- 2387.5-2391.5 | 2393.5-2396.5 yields 0.23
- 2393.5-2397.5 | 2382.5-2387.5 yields 0.35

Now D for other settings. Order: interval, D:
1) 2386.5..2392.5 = 211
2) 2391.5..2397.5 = 227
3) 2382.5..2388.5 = 198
